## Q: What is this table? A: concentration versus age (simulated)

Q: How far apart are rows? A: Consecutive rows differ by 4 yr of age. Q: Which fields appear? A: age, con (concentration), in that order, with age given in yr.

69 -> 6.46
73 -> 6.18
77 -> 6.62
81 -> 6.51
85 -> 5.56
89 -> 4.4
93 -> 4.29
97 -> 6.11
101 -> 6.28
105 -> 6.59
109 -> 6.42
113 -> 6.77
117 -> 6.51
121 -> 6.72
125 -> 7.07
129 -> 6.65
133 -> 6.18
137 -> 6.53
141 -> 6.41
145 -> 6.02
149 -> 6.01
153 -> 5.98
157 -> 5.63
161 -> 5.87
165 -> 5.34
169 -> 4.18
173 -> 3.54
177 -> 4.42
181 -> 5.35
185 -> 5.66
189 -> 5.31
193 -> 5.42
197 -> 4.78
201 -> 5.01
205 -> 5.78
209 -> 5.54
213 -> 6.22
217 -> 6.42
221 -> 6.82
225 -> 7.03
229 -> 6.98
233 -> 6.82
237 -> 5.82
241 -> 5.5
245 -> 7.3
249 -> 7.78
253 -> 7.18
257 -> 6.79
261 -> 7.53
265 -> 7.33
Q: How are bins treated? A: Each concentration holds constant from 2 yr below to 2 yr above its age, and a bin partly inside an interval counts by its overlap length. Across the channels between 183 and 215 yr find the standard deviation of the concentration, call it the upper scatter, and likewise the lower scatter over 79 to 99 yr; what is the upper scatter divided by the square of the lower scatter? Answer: 0.5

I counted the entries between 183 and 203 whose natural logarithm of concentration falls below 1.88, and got 5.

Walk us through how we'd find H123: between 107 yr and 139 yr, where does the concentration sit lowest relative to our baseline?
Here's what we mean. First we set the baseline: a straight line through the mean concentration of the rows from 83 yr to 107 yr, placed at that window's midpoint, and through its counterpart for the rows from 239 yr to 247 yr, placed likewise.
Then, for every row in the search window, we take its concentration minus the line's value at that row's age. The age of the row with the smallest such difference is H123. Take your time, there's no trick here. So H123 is 133 yr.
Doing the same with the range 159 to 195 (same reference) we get 173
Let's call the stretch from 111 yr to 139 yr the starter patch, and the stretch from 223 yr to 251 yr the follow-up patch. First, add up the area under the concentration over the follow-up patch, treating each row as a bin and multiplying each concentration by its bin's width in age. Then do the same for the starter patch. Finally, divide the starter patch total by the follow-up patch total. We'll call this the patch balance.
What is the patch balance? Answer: 0.98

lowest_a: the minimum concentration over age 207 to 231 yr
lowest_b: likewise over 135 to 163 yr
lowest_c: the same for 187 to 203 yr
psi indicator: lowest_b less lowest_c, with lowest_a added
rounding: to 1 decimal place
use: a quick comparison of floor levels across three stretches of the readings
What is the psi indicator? 6.4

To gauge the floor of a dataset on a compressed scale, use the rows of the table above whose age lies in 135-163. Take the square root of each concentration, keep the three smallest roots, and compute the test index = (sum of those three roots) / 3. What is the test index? 2.41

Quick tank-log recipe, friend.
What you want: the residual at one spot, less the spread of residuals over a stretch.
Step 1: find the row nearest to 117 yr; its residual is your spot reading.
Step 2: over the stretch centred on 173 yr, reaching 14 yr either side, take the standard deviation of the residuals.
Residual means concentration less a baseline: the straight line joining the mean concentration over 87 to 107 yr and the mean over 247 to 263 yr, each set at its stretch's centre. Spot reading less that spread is -0.1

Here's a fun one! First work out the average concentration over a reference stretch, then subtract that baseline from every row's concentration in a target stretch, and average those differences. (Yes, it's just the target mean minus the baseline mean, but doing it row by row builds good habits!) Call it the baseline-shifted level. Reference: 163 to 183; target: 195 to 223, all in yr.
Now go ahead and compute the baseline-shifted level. 1.23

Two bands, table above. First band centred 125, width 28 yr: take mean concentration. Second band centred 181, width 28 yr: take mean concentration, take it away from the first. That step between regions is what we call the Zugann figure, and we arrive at 1.8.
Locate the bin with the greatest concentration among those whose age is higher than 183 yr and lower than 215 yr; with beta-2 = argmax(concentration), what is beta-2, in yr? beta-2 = 213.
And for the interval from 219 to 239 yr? 225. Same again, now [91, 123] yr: 113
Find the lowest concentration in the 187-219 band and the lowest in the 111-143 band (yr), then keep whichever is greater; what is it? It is 6.18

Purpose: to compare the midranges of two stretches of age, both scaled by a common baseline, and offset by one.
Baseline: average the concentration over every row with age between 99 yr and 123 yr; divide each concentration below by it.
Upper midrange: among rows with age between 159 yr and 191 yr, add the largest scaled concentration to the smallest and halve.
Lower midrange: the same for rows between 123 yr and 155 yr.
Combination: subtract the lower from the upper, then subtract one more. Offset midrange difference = -1.28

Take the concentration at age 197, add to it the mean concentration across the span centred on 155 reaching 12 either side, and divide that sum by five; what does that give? 2.1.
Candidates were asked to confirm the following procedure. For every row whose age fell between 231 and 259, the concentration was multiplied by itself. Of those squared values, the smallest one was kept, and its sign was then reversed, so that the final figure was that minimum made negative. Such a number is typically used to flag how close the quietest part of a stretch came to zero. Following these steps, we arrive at -30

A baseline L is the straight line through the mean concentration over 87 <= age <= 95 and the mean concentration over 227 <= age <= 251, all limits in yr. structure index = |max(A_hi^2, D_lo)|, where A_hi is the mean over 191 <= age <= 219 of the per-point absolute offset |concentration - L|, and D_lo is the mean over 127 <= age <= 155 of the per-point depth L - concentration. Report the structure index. 0.3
